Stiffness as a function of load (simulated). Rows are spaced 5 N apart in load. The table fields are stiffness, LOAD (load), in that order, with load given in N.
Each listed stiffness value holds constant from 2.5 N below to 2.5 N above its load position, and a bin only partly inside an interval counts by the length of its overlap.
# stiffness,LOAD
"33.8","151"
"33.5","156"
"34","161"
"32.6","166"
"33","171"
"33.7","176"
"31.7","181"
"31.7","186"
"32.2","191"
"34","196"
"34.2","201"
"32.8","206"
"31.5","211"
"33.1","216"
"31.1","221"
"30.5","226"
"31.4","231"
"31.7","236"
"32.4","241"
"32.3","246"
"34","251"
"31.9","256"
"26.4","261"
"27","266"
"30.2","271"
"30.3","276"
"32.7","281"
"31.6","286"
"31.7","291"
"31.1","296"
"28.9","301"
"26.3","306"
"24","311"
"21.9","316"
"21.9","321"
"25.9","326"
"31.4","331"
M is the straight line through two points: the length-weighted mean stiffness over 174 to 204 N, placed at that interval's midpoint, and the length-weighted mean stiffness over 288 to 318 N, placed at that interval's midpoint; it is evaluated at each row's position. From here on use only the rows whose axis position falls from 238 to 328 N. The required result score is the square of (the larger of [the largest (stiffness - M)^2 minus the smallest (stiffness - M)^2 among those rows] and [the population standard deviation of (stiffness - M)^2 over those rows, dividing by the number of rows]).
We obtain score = 594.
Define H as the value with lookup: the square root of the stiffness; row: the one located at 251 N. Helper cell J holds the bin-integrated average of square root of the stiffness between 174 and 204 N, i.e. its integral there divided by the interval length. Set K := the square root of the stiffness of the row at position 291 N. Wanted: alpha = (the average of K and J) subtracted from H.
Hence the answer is 0.15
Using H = 5.8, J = 5.74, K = 5.63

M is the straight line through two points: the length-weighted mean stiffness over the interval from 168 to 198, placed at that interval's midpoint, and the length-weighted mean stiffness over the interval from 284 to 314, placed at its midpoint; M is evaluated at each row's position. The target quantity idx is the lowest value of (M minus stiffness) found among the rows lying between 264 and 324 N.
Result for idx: -3.3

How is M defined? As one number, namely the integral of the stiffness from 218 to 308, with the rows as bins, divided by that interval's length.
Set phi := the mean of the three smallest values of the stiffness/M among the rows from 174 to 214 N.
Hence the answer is 1.03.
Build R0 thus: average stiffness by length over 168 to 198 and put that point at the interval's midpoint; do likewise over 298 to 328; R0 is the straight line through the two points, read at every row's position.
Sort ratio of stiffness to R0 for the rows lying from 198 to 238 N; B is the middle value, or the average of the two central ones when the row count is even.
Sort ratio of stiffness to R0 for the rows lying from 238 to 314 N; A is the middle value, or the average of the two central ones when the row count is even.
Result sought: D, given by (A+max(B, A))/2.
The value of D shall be 1.117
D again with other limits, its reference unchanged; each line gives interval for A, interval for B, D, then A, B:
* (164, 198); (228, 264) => 1.048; 0.99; 1.11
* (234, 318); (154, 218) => 1.117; 1.12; 1.00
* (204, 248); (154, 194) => 1.053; 1.05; 0.98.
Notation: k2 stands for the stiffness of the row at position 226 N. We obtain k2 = 30.5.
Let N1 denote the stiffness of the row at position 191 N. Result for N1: 32.2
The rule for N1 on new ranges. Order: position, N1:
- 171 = 33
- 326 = 25.9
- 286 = 31.6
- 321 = 21.9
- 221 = 31.1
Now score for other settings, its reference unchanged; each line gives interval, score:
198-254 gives 266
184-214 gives 11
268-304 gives 256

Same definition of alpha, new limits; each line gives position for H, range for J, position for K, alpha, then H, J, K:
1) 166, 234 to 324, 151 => 0.11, 5.7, 5.39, 5.81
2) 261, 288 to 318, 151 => -0.38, 5.1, 5.23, 5.81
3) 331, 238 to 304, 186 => 0.02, 5.6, 5.54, 5.63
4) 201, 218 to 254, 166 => 0.17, 5.8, 5.65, 5.71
